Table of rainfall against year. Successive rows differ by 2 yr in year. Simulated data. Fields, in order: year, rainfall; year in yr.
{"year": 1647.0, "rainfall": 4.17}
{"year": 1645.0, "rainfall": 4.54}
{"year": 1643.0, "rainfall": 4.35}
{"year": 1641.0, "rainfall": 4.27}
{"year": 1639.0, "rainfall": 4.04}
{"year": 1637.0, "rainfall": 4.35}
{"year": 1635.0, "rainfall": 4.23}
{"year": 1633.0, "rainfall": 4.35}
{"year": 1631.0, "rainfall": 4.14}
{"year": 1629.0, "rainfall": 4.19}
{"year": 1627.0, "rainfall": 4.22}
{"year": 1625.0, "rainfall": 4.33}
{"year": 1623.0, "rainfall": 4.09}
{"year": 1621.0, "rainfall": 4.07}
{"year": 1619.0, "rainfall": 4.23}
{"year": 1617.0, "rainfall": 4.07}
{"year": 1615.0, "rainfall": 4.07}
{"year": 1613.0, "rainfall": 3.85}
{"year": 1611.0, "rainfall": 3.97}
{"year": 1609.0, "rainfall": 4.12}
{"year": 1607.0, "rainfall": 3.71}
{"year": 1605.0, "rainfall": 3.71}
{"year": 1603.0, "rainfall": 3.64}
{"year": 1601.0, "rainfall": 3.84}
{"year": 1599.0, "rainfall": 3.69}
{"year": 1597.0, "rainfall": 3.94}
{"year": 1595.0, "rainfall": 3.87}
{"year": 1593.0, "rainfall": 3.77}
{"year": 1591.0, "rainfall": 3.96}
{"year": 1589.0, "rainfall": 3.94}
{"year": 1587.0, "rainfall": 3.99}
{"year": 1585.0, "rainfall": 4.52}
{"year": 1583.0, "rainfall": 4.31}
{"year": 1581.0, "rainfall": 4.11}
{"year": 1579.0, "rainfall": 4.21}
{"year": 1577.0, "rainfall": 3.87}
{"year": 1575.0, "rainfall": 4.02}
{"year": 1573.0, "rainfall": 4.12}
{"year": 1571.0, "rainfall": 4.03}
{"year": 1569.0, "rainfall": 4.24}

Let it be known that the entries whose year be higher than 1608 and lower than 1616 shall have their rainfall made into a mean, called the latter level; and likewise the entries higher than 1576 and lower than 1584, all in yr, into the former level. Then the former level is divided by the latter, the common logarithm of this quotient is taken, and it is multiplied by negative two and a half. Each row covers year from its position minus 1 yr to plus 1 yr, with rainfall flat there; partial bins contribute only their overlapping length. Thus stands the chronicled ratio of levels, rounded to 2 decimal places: -0.03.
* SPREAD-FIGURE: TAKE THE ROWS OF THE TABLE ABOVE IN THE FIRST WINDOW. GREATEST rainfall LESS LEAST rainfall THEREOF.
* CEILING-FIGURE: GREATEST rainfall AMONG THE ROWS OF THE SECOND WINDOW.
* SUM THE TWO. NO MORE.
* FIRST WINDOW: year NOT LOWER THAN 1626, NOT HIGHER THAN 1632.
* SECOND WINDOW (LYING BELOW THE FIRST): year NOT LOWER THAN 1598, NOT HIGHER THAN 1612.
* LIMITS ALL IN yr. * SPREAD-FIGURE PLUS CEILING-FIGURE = 4.2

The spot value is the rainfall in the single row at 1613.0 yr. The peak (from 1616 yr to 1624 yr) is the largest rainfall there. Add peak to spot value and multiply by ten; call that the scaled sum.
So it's 80.8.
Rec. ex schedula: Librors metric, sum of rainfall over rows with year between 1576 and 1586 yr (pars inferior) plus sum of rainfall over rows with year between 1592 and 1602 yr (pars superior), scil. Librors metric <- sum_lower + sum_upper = 40.1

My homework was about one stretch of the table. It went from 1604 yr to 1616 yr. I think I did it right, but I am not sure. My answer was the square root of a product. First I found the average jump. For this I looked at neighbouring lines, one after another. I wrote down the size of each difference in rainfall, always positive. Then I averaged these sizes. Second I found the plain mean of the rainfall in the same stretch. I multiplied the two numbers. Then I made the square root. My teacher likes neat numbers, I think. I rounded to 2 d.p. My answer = 0.84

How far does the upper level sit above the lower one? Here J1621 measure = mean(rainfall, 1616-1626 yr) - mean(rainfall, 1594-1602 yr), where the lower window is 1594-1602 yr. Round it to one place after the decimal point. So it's 0.3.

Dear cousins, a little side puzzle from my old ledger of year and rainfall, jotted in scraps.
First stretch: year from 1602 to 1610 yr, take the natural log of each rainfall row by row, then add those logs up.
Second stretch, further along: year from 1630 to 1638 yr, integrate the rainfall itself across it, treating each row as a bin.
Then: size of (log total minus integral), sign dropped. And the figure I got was 29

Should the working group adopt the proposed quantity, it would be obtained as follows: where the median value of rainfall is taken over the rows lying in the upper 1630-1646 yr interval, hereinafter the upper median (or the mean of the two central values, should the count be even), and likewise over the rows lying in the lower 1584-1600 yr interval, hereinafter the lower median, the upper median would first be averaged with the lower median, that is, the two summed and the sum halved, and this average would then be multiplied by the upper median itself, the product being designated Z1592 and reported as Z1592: 17.8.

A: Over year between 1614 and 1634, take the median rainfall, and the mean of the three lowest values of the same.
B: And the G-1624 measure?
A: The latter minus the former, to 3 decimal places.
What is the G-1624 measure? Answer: -0.095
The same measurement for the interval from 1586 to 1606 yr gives -0.175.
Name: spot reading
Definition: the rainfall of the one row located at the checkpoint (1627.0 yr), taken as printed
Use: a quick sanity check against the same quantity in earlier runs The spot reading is 4.22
